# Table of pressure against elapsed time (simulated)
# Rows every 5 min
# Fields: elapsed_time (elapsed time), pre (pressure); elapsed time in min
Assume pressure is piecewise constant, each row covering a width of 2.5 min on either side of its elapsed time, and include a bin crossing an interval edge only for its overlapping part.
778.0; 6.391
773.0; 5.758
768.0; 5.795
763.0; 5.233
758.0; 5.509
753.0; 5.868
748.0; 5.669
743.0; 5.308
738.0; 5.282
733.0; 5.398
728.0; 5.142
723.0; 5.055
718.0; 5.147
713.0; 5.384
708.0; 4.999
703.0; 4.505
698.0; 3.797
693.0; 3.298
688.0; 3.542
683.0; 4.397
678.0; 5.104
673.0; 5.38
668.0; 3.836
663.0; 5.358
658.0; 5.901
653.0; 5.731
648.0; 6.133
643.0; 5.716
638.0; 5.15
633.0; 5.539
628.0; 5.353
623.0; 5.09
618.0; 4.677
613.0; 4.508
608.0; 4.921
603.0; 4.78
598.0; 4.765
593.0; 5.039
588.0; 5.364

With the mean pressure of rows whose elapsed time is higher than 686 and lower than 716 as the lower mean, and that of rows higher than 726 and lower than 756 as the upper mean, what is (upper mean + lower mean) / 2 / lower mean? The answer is 1.14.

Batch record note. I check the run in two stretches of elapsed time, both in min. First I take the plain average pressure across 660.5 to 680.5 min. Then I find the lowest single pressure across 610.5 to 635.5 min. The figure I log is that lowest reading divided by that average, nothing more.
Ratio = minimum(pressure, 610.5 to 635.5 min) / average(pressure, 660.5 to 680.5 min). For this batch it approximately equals 0.92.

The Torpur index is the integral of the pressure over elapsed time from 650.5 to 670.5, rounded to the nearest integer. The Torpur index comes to 104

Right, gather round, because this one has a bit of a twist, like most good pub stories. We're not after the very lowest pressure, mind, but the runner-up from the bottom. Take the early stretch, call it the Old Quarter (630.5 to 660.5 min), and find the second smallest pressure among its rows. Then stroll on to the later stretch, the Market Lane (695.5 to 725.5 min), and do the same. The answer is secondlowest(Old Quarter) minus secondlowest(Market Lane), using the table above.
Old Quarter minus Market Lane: 1.0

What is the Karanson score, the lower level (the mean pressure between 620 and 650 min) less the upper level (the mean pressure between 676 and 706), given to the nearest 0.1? 1.4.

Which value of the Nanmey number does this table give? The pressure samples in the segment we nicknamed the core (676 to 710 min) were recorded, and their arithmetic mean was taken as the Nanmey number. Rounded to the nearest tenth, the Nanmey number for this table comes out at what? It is 4.2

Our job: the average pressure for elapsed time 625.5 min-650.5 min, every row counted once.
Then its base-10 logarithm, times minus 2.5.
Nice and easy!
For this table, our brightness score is -1.87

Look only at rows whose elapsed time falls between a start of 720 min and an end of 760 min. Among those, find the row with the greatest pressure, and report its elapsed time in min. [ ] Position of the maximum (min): 753.0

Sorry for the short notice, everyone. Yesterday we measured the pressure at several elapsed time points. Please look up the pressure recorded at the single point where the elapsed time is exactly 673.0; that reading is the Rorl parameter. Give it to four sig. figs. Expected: 5.380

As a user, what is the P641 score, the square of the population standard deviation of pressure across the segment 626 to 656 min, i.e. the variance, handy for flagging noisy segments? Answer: 0.10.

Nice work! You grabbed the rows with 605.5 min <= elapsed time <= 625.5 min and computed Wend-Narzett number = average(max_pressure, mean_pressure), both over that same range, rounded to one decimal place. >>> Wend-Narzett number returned 4.9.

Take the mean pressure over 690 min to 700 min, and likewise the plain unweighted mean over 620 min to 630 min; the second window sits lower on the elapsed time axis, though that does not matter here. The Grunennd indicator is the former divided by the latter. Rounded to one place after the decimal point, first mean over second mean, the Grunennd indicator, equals 0.7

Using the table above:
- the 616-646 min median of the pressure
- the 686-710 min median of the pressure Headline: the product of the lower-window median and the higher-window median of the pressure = 20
